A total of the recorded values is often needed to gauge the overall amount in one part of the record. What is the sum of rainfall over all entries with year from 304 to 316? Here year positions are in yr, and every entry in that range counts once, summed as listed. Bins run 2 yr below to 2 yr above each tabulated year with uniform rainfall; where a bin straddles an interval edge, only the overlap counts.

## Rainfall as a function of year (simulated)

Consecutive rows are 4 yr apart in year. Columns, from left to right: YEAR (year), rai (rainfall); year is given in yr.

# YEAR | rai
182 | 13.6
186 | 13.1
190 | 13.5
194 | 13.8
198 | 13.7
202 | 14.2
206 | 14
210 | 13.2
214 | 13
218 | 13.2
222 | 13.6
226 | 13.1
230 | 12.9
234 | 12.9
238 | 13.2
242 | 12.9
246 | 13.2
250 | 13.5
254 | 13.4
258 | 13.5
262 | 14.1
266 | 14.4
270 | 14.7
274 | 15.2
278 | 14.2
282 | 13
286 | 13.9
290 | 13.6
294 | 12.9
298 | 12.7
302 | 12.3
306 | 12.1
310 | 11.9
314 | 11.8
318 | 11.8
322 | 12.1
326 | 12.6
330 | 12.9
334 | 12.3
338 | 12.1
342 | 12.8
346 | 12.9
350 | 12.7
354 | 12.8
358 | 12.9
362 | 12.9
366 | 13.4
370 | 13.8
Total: 35.8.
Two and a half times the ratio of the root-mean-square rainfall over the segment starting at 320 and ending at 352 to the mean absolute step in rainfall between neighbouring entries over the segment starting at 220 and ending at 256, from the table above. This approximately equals 126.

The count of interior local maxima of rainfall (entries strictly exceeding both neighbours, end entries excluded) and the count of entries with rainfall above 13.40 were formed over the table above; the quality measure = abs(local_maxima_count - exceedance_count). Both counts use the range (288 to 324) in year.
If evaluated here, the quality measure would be 1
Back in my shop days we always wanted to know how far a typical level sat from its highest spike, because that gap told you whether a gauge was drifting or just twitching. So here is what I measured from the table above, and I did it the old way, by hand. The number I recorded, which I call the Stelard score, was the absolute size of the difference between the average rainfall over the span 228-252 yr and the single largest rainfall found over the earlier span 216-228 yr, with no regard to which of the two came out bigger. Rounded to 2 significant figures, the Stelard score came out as 0.50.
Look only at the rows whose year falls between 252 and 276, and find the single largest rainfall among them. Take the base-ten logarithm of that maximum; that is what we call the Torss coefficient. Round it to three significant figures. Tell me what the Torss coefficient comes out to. 1.18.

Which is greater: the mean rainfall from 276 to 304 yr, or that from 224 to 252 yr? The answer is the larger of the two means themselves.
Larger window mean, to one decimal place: 13.2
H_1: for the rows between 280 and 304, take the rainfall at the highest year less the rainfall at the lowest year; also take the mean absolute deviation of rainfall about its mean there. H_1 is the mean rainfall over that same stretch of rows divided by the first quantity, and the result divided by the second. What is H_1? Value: -41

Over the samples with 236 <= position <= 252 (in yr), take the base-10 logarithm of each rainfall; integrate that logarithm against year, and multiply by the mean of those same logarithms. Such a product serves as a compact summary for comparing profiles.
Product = 20.1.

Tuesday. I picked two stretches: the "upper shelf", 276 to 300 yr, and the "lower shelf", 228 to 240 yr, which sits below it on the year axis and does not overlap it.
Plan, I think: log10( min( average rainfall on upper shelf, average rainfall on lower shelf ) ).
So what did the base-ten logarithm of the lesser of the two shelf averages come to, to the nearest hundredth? 1.11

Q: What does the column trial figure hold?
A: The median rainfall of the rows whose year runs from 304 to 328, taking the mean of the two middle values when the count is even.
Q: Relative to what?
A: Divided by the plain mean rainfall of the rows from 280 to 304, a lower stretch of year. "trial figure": 0.918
